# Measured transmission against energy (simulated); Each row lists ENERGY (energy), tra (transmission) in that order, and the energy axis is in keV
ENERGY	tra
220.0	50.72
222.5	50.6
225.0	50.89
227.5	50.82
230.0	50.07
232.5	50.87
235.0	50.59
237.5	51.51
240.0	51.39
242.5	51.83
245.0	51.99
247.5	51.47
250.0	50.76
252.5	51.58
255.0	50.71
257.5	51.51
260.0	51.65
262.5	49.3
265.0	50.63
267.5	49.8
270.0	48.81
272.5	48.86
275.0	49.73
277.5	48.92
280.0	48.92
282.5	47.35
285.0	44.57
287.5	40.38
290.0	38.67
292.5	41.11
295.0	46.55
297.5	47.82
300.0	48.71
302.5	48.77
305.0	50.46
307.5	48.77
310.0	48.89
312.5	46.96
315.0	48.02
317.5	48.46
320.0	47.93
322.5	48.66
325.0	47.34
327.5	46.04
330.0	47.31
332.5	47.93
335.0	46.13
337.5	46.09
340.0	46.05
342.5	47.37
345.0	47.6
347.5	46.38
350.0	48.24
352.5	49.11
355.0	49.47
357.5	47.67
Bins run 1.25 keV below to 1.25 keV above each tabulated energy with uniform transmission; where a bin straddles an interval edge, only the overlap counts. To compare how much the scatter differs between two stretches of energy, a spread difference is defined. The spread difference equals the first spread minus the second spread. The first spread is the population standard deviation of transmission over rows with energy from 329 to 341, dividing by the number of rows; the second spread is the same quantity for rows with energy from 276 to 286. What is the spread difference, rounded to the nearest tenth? -1.0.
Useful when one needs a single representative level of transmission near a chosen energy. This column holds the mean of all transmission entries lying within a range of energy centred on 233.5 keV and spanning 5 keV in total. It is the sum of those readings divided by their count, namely 51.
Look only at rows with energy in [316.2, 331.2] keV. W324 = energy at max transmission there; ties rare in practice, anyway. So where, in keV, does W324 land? 322.5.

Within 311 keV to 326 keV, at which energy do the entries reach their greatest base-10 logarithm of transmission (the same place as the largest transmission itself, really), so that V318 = 322.5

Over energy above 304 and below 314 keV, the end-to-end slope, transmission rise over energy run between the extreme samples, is -0.5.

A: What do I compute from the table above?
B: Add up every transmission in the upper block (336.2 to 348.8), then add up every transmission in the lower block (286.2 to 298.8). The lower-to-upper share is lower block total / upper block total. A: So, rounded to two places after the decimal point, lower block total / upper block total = 0.92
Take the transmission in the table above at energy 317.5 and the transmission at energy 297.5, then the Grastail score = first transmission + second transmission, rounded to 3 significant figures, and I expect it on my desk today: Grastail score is 96.3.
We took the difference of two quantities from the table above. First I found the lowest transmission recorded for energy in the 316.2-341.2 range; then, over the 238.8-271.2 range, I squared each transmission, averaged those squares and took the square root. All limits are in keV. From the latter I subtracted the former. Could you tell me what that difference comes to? 4.8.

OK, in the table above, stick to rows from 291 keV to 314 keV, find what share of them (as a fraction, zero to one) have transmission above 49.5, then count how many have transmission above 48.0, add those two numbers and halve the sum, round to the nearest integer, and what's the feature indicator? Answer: 3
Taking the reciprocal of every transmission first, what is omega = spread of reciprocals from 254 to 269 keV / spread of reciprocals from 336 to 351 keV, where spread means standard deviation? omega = 0.88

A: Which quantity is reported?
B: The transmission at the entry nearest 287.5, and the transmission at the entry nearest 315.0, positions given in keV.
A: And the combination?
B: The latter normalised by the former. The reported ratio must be 1.19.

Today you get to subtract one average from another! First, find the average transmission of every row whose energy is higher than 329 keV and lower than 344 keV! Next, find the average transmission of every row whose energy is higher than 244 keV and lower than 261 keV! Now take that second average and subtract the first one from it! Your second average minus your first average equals 4.6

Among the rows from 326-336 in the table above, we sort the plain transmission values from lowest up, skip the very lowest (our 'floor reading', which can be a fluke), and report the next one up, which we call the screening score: 46.13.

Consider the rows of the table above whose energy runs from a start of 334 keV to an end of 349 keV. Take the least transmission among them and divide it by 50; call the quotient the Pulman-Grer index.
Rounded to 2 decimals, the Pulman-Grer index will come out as 0.92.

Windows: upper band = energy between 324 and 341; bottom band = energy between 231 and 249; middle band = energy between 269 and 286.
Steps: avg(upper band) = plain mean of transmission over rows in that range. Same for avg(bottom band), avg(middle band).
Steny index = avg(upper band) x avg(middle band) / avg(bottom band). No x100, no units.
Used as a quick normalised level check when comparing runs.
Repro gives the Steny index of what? 43.8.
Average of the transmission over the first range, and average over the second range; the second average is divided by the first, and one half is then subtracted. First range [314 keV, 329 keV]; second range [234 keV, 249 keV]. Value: 0.578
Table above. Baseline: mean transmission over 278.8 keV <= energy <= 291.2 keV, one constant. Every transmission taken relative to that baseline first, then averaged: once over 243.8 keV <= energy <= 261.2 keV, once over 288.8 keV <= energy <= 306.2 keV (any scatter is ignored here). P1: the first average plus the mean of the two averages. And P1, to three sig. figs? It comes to 12.1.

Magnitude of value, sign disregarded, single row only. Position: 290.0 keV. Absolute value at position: 38.7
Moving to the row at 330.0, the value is 47.3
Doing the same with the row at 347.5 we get 46.4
